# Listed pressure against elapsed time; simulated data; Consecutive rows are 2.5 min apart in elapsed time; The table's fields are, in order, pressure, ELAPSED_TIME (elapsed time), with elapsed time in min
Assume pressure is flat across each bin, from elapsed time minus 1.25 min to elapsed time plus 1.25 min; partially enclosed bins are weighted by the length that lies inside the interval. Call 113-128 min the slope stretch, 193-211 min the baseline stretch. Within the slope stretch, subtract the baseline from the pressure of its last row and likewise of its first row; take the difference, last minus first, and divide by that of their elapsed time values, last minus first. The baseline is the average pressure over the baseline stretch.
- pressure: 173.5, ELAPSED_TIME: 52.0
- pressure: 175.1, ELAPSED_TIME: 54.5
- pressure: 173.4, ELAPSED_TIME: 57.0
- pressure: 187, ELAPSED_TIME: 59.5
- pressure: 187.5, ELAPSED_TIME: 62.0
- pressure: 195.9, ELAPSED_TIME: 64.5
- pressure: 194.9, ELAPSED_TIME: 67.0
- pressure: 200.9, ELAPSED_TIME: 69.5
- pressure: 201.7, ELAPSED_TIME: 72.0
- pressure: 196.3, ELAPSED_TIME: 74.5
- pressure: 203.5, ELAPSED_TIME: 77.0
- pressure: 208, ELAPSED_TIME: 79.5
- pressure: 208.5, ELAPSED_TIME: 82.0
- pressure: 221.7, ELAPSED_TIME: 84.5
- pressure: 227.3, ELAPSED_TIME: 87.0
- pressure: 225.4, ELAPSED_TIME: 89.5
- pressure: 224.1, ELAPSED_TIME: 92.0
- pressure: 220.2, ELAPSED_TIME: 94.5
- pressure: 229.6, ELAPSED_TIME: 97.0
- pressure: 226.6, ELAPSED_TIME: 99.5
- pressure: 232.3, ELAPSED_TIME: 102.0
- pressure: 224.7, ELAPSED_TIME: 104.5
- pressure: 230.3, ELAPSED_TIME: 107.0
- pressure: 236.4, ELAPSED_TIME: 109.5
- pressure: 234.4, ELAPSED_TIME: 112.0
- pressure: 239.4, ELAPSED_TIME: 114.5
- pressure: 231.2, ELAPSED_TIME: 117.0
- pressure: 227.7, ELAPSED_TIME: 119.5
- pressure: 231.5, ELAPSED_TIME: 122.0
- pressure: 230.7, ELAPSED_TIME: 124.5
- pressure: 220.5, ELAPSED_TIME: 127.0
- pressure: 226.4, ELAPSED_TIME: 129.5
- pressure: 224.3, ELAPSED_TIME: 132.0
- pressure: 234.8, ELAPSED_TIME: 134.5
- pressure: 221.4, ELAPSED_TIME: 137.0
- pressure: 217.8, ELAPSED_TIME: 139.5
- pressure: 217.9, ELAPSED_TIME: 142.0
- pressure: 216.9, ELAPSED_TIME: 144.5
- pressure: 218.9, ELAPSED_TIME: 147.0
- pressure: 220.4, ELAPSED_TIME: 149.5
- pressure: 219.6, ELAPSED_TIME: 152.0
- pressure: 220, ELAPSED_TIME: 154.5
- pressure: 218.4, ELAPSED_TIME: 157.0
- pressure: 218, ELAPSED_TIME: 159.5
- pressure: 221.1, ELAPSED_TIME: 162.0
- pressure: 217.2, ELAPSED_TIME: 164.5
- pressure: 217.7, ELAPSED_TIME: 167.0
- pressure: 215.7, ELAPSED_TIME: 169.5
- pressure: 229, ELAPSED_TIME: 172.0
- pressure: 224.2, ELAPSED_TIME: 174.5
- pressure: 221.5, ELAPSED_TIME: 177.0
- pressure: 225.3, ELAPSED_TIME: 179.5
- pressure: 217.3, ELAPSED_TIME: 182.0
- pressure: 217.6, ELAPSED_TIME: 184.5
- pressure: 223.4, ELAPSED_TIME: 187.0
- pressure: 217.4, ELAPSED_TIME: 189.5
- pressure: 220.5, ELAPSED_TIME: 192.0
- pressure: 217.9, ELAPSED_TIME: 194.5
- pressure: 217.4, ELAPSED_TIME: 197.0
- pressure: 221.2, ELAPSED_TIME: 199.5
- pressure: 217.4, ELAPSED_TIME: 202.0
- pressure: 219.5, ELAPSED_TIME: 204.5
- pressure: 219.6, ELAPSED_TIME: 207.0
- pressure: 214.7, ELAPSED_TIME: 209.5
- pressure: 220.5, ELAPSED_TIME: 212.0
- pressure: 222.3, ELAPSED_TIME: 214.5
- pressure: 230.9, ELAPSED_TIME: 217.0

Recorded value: -1.5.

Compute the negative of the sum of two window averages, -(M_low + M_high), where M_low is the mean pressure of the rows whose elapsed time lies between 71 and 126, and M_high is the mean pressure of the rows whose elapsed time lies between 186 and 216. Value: -443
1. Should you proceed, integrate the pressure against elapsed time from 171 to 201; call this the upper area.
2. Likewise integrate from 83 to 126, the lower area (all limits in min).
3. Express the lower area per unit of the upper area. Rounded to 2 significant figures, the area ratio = 1.5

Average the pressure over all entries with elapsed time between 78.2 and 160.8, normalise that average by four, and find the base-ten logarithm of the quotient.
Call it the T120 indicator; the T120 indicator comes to 1.75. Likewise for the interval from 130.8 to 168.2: 1.74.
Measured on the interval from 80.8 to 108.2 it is 1.75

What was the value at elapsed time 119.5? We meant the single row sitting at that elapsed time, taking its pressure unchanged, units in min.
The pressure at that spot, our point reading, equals 227.7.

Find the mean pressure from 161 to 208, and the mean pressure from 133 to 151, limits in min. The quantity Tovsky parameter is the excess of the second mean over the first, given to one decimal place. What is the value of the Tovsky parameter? 1.1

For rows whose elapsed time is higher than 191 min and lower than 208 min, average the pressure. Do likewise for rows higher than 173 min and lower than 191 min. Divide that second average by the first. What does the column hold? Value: 1.01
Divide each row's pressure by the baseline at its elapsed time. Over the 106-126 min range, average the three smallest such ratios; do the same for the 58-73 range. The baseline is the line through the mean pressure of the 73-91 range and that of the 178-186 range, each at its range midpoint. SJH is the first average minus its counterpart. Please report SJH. 0.17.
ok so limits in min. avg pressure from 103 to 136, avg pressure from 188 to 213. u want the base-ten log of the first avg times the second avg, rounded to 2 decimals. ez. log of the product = 4.70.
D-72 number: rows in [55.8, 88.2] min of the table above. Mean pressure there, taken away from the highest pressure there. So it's 27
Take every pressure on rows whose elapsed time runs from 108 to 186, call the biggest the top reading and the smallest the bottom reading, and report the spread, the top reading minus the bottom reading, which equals 24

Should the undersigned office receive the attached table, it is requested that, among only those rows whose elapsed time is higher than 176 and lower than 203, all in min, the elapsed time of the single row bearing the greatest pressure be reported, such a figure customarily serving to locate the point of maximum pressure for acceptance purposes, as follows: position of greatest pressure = 179.5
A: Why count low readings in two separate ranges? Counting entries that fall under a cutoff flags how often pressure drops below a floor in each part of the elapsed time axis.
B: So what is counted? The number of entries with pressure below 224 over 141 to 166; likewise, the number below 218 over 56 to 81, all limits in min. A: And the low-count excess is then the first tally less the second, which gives 0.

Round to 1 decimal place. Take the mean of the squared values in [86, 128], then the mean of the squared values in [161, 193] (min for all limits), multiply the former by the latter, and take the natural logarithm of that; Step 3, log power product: 21.7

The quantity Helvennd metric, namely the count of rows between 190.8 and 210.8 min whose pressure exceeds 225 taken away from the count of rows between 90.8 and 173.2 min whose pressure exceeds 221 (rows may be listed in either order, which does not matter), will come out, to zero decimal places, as 19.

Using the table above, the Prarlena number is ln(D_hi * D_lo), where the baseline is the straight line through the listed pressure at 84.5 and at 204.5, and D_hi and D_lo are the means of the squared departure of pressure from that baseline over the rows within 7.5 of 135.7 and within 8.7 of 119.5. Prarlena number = 8.6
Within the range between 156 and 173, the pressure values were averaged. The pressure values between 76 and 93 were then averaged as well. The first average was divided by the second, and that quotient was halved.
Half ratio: 0.506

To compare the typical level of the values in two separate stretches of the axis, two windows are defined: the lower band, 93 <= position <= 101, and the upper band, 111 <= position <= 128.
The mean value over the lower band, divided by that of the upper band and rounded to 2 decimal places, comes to 0.98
